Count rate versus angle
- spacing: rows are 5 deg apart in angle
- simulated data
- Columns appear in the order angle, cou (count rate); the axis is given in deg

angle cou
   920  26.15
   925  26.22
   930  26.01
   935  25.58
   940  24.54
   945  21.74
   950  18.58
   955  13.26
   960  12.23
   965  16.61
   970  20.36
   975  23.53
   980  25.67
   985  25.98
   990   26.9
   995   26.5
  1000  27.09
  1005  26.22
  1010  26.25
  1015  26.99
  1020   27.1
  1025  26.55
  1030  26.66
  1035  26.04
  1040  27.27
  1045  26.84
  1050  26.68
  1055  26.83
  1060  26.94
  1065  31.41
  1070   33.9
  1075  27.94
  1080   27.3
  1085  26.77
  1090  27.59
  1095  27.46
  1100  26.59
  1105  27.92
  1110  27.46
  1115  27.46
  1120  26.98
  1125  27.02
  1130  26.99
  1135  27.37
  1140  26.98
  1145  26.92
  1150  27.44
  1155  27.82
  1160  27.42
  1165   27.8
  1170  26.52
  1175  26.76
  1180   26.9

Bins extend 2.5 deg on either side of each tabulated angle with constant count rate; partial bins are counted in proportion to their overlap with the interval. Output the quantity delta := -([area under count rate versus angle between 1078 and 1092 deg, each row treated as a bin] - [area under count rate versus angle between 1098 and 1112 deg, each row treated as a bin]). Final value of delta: 2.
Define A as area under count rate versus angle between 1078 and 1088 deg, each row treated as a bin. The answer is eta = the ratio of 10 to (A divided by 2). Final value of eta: 0.0739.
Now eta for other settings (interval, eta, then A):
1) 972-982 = 0.0822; 243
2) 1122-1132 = 0.0741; 270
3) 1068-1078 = 0.0654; 306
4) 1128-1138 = 0.0736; 272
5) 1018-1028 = 0.0746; 268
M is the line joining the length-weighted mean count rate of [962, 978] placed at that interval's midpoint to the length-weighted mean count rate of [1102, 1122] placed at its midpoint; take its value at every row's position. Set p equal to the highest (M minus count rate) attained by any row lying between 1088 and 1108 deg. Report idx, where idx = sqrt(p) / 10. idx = 0.05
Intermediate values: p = 0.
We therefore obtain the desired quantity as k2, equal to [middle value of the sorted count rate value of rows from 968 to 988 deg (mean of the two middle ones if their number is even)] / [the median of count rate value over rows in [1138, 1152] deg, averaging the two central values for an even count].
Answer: 0.91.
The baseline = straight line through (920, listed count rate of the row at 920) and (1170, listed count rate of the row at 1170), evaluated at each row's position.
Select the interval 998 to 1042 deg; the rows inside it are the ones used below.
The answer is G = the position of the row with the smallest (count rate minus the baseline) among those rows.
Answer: 1035 deg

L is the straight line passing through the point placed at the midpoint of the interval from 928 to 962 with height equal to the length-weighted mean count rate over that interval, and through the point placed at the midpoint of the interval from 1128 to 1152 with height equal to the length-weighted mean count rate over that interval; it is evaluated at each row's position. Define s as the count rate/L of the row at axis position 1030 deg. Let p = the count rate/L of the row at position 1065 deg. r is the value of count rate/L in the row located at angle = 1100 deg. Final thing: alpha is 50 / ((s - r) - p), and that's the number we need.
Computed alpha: -43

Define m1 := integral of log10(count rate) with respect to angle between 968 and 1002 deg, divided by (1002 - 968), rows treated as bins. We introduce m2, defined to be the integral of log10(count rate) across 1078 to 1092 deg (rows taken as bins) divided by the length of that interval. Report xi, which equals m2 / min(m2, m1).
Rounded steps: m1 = 1.40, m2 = 1.43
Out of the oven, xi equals 1.03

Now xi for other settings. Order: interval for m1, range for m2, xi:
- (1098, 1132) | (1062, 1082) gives 1.03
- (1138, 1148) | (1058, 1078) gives 1.03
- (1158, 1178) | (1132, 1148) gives 1.00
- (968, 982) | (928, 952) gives 1.00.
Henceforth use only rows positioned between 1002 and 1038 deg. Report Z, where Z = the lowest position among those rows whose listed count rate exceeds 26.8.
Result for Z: 1015 deg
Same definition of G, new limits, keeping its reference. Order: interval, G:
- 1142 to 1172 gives 1170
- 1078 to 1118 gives 1100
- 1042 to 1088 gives 1050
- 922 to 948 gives 945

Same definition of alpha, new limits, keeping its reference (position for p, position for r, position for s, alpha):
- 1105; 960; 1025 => -97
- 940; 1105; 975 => -42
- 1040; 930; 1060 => -37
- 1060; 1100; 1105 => -47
